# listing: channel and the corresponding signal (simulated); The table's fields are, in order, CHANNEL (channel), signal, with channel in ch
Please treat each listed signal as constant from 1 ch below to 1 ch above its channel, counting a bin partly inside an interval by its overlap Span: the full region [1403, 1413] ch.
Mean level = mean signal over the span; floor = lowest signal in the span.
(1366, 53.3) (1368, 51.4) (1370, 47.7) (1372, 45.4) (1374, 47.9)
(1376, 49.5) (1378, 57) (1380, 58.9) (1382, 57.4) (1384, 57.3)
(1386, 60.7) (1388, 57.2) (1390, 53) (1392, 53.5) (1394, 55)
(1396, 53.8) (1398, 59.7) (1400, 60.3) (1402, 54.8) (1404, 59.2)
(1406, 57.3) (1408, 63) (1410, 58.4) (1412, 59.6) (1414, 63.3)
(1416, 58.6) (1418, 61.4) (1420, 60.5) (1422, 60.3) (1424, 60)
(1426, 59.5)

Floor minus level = -2.2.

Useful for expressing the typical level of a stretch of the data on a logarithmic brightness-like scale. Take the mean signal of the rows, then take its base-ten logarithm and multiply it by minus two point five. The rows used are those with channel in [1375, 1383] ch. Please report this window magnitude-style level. -4.36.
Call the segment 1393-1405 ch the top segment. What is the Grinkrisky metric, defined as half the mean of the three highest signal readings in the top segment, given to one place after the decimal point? 29.9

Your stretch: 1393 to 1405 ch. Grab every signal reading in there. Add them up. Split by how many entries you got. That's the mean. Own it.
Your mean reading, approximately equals 57.1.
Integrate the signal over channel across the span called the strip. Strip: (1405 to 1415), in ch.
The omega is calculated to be 603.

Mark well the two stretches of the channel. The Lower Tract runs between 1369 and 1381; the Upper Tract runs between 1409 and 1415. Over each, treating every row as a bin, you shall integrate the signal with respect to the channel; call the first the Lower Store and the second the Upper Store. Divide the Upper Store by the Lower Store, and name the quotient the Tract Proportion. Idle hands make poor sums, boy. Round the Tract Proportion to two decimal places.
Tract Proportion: 0.59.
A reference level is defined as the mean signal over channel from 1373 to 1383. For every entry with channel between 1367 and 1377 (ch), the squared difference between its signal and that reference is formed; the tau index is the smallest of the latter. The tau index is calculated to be 7.5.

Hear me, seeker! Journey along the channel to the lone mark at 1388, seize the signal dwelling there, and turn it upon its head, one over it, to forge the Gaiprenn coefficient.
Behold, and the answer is 0.017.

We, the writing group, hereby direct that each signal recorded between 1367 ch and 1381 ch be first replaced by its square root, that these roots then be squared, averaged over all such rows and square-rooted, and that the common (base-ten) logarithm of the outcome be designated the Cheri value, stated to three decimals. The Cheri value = 0.854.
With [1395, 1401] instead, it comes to 0.881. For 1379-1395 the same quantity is 0.877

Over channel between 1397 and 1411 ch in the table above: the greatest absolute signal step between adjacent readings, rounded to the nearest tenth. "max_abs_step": 5.7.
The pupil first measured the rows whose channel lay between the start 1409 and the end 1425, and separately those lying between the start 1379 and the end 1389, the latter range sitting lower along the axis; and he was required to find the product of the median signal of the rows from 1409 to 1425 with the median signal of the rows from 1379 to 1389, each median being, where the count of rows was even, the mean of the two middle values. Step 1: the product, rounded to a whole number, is 3453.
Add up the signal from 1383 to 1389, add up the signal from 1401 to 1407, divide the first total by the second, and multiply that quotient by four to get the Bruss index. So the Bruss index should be 4.1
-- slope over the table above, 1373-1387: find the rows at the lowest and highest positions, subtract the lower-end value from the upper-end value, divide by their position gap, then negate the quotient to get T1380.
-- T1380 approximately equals -1.1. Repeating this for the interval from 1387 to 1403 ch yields 0.2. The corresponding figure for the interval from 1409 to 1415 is -1.2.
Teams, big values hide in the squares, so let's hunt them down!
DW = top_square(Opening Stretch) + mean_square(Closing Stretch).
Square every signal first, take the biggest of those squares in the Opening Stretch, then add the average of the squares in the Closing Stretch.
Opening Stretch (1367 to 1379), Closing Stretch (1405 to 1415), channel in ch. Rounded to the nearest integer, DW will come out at 6893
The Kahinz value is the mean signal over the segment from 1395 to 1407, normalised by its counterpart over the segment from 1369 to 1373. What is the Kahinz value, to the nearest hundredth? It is 1.24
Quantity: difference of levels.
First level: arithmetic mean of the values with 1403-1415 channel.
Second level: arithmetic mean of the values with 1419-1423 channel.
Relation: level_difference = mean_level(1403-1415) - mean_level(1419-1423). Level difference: 0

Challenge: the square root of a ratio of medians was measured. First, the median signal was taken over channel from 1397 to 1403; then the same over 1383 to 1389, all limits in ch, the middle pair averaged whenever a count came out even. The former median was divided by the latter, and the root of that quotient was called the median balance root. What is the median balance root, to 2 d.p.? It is 1.02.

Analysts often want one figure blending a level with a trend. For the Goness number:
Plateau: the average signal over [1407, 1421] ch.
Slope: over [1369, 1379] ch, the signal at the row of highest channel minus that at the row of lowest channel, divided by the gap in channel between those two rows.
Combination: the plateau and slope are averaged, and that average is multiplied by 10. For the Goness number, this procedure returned 309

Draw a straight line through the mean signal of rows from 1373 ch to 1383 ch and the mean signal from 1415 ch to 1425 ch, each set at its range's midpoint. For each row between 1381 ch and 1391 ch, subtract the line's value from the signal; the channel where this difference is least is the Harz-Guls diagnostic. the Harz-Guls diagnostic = 1390 ch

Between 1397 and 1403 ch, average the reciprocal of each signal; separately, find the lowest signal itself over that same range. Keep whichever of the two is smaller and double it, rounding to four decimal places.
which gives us 0.0344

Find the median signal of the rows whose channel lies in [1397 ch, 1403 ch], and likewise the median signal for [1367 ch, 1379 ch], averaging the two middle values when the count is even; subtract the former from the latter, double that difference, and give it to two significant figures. -22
